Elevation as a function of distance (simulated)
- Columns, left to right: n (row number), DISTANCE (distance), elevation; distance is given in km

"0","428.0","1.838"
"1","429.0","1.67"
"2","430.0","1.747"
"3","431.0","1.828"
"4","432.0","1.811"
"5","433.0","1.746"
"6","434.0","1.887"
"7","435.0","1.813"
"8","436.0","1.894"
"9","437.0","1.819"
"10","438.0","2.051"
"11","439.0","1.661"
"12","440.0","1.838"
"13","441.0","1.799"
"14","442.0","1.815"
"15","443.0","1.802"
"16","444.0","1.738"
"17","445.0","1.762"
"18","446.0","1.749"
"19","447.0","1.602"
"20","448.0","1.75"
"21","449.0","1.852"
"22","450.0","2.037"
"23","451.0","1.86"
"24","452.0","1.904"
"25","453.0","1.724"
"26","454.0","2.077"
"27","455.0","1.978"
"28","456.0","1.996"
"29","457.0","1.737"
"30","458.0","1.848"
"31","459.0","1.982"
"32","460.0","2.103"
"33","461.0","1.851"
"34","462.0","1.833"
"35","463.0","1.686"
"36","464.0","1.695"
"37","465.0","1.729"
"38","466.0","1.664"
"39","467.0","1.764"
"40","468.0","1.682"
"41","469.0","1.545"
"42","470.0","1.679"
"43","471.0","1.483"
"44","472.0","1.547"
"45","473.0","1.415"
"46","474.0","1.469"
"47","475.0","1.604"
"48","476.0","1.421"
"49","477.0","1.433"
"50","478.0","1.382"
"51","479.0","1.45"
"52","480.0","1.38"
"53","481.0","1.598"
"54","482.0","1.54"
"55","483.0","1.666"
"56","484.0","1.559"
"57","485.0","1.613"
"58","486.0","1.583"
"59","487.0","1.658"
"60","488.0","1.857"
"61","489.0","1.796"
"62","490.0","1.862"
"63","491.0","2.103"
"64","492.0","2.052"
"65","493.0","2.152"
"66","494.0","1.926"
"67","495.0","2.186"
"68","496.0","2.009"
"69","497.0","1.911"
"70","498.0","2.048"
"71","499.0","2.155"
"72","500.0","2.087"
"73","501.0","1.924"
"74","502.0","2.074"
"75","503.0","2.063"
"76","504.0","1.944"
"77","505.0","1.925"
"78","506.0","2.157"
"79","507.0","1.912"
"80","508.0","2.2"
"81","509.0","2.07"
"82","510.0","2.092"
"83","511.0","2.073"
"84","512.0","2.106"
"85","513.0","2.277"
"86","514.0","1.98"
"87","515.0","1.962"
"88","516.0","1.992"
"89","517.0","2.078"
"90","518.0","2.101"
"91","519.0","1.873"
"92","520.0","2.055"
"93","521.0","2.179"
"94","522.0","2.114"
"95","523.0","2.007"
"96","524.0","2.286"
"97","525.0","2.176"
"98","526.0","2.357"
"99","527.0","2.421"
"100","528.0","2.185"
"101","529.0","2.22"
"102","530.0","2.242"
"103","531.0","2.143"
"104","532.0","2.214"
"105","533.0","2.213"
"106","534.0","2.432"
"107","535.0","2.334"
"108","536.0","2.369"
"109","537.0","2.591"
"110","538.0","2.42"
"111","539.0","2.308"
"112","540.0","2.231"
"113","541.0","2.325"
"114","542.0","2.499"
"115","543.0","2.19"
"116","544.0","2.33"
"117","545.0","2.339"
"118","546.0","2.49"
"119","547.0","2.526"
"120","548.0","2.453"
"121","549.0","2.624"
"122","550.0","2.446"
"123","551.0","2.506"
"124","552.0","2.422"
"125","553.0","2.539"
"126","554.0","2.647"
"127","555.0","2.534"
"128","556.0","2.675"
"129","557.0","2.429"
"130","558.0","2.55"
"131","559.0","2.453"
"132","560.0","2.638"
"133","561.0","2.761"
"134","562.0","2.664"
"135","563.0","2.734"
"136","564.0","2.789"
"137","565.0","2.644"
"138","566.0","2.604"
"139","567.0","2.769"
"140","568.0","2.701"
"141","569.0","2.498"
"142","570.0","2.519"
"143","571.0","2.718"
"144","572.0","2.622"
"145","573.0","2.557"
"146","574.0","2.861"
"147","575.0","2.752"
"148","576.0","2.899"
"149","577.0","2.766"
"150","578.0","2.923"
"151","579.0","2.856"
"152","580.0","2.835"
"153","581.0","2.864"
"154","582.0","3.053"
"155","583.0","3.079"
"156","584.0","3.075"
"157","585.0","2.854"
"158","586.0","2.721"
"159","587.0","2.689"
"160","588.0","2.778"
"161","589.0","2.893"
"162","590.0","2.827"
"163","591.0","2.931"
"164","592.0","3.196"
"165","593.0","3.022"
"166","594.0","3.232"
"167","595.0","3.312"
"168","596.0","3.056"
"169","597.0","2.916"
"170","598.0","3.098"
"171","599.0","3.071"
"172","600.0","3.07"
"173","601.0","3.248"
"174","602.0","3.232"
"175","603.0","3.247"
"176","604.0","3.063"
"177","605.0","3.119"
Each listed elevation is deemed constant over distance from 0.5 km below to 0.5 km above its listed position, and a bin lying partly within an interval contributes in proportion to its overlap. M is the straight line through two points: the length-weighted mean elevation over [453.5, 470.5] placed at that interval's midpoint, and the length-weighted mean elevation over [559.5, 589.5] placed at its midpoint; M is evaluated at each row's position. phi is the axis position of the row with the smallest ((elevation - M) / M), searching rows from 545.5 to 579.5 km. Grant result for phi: 569.0 km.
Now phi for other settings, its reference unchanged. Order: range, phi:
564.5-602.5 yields 569.0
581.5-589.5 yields 587.0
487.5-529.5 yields 519.0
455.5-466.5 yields 466.0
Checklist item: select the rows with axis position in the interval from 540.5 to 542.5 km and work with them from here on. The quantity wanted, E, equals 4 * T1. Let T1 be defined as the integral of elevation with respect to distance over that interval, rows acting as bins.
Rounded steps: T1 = 5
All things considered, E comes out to 19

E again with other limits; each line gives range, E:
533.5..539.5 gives 58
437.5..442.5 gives 37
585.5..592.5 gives 80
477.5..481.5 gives 23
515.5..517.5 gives 16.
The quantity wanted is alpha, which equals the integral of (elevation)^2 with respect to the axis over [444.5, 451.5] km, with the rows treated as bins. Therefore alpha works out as 23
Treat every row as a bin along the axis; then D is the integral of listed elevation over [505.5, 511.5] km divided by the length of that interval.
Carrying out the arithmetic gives 2.08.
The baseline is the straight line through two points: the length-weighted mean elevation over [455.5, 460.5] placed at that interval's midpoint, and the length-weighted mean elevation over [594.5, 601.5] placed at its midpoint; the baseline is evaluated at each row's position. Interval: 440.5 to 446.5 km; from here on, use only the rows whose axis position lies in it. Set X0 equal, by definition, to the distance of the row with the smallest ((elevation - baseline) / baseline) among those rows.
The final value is 446.0 km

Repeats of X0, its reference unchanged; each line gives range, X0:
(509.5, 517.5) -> 515.0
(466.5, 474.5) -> 473.0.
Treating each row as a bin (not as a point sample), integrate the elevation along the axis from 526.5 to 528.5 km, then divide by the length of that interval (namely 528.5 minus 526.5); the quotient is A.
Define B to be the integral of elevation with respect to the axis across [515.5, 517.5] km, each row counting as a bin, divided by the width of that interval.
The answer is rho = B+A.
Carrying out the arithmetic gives 4.3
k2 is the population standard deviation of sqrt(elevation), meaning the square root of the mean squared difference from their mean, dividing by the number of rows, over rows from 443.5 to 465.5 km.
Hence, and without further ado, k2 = 0.050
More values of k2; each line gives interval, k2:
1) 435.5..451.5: 0.041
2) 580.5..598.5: 0.049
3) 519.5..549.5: 0.050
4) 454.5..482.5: 0.077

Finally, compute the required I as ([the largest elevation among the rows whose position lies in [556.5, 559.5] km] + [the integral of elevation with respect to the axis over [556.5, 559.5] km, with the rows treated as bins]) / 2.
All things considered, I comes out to 5.0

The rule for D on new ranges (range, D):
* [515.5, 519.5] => 2.01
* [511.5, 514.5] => 2.12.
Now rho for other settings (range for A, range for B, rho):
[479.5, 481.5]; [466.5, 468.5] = 3.2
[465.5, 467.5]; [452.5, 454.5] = 3.6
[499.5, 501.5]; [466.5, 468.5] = 3.7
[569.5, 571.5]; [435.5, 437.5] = 4.5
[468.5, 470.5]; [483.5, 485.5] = 3.2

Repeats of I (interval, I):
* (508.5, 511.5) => 4.2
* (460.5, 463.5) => 3.6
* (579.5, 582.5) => 5.9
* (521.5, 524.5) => 4.3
